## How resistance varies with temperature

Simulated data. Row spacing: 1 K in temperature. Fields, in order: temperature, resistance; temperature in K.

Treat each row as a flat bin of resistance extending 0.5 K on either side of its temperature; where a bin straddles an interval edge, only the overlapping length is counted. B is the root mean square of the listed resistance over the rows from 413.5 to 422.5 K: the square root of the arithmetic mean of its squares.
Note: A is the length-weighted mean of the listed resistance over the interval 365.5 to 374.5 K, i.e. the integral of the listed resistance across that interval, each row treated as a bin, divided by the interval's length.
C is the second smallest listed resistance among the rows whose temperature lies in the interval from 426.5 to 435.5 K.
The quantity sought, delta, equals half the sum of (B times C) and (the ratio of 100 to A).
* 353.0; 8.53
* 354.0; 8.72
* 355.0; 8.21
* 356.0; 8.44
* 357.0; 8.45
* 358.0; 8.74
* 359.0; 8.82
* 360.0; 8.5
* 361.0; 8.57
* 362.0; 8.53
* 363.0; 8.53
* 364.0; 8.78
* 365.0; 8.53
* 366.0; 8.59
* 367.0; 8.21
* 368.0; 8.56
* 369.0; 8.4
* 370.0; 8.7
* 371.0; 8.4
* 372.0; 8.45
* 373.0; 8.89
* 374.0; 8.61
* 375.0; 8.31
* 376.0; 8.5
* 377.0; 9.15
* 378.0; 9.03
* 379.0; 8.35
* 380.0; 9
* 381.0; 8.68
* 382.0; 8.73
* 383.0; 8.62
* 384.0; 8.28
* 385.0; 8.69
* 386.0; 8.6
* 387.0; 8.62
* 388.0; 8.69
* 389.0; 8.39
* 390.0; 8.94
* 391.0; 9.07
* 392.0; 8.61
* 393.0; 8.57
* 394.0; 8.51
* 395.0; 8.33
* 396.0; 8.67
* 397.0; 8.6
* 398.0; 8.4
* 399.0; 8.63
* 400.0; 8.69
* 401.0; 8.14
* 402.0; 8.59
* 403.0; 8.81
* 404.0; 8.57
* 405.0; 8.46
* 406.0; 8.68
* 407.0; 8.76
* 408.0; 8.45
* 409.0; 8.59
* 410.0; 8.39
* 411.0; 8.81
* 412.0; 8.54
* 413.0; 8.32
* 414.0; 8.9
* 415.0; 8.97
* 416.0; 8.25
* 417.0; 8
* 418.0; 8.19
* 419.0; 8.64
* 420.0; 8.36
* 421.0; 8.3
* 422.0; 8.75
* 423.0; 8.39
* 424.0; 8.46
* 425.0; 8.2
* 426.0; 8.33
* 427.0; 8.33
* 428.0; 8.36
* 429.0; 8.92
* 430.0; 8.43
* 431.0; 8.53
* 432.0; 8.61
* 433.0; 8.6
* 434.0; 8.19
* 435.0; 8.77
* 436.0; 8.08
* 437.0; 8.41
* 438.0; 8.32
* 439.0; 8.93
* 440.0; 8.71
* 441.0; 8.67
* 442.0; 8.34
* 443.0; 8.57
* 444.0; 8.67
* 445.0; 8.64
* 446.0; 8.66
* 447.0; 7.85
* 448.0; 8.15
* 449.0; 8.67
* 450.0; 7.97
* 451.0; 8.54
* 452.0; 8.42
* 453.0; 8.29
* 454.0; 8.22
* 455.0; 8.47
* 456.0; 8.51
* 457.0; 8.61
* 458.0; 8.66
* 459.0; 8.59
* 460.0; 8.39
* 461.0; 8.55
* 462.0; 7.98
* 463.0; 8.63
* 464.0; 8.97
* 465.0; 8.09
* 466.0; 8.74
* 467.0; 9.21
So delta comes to 41.2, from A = 8.53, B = 8.49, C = 8.33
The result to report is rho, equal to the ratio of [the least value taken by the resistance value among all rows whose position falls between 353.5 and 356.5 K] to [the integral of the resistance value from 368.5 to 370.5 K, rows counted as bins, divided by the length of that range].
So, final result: 0.960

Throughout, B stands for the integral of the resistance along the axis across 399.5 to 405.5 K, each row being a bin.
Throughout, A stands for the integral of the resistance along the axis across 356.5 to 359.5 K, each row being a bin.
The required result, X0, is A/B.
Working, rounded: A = 26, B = 51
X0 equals 0.5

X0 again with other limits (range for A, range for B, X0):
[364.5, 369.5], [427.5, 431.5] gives 1.2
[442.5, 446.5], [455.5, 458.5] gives 1.3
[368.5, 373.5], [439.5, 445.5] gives 0.8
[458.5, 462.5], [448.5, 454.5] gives 0.7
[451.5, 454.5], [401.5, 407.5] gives 0.5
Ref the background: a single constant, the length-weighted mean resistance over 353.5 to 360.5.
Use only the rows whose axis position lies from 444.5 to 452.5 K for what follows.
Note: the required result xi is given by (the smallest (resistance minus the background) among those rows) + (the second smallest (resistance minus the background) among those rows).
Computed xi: -1.3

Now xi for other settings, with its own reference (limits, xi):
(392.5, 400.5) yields -0.4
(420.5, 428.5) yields -0.6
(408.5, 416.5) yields -0.5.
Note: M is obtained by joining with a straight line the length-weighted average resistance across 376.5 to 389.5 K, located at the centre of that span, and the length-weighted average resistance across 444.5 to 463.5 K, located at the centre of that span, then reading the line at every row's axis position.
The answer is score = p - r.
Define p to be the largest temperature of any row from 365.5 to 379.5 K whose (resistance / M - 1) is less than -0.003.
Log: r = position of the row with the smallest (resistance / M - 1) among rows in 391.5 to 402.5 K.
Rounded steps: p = 379.0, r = 401.0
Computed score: -22 K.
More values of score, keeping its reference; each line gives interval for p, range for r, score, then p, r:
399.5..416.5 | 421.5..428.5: -9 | 416.0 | 425.0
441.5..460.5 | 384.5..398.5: 59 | 454.0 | 395.0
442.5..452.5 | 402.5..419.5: 33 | 450.0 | 417.0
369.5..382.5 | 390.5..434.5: -38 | 379.0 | 417.0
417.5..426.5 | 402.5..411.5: 16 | 426.0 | 410.0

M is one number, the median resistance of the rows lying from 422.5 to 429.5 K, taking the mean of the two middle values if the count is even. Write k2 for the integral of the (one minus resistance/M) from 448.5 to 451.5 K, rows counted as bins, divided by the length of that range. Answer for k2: -0.004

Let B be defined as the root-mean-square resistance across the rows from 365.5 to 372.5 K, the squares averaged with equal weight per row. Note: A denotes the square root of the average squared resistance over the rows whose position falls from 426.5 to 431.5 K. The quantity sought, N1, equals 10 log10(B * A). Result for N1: 18.6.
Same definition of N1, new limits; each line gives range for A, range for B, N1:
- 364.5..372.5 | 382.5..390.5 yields 18.6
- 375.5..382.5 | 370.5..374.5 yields 18.8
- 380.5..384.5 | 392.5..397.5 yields 18.6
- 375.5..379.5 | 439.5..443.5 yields 18.8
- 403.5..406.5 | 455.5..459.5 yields 18.7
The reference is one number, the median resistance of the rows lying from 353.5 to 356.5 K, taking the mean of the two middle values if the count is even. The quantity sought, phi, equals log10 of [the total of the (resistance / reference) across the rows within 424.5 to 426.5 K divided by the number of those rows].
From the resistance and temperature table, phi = -0.009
